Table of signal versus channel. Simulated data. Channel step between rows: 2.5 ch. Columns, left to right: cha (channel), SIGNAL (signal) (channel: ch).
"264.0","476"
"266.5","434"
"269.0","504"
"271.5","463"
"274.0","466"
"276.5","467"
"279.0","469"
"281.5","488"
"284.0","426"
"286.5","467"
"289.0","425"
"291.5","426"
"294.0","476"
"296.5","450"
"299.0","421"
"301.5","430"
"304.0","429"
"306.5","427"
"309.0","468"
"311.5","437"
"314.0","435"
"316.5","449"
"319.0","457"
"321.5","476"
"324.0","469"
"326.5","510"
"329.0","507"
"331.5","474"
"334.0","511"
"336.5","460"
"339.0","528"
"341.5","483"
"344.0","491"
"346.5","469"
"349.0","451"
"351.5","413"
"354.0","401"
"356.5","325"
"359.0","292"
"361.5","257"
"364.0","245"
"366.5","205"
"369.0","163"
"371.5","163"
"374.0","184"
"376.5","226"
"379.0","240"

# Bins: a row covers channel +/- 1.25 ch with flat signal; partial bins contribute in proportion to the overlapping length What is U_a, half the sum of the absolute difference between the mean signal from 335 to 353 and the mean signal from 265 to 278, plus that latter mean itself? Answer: 235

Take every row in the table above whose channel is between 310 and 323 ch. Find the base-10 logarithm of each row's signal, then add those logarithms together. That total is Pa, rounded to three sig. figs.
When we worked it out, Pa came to 13.3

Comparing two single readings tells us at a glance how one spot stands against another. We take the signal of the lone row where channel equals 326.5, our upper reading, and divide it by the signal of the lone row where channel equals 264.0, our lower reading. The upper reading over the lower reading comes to 1.1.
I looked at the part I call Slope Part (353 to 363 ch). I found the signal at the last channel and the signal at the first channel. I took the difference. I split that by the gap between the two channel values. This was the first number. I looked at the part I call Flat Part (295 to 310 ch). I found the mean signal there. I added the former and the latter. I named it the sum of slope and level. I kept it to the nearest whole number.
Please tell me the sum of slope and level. 418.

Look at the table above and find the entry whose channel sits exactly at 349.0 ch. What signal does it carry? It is 451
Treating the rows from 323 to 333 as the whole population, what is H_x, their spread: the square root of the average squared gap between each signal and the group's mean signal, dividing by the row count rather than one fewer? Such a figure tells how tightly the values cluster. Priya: 19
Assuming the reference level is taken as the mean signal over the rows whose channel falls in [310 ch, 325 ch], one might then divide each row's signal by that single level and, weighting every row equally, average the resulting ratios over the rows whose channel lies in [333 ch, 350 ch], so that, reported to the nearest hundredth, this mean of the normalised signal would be 1.07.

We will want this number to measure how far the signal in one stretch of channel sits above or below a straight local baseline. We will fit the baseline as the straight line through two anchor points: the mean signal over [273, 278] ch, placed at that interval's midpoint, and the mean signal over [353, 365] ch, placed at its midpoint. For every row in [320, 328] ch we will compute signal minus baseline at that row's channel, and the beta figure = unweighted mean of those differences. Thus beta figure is 113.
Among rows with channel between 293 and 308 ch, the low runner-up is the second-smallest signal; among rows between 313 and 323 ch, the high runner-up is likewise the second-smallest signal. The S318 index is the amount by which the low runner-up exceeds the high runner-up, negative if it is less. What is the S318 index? -22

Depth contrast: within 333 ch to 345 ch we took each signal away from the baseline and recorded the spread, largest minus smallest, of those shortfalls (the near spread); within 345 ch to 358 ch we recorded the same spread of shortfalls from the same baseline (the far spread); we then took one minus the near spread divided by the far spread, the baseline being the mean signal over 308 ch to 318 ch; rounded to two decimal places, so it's 0.53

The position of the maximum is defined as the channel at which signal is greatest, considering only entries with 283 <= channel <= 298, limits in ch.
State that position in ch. 294.0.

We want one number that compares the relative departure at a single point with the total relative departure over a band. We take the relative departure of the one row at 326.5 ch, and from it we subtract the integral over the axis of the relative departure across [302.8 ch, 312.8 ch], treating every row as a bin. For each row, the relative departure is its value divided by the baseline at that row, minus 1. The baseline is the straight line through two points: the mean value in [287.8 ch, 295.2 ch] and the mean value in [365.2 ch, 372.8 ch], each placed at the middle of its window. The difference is -1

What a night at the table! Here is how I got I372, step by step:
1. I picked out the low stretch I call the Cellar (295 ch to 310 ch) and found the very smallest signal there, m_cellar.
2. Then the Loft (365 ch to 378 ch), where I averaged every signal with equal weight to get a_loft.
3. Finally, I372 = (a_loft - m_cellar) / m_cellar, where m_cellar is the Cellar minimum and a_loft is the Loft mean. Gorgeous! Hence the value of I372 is -0.55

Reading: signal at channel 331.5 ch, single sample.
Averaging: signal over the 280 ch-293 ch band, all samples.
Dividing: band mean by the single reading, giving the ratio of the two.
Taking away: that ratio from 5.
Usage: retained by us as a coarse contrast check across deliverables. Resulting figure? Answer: 4.06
